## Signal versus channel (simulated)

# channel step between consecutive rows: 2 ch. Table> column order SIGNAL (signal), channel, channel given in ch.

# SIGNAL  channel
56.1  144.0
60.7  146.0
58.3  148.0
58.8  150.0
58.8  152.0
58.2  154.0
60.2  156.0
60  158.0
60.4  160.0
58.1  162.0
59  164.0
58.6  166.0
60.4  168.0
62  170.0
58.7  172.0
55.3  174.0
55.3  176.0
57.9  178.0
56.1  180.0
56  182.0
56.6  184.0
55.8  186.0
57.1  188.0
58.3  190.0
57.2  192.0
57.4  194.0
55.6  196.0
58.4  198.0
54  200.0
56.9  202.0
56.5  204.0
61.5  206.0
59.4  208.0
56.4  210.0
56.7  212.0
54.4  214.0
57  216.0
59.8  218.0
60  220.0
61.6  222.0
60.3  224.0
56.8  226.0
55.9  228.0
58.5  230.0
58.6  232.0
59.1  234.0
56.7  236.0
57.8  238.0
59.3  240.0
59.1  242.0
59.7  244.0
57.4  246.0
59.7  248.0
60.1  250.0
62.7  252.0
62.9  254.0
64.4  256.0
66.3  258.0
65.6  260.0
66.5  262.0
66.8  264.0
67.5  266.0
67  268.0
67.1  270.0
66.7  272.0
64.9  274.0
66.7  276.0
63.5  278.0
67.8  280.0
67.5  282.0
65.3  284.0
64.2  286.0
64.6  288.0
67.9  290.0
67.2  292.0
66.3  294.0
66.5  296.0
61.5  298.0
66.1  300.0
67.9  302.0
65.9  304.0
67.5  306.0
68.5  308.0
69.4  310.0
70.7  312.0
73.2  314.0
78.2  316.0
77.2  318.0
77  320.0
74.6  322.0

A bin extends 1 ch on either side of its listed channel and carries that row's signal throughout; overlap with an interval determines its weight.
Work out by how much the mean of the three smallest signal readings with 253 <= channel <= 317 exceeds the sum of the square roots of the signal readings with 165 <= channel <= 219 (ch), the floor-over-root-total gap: -142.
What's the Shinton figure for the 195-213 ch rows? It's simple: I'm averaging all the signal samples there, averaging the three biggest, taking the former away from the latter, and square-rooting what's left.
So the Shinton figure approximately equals 1.58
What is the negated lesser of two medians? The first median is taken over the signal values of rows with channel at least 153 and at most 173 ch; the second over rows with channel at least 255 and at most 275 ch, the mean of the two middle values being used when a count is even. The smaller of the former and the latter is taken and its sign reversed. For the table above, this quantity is -59.5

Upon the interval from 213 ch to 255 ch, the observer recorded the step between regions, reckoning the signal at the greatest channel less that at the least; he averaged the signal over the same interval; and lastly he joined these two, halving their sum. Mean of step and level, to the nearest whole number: 34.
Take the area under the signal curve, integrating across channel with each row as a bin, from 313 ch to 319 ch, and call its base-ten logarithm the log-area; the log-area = 2.66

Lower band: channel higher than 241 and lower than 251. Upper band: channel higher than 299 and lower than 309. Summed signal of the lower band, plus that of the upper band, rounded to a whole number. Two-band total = 632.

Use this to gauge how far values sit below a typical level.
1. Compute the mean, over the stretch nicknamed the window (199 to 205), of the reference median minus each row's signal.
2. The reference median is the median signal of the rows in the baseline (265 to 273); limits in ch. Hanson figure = 11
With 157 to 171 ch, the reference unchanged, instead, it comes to 7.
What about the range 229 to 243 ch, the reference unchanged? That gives 9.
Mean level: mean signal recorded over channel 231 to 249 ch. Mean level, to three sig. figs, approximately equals 58.6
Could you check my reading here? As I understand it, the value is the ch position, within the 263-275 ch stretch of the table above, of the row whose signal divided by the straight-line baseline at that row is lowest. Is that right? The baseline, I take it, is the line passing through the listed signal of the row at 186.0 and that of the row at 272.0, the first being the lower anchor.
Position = 274.0 ch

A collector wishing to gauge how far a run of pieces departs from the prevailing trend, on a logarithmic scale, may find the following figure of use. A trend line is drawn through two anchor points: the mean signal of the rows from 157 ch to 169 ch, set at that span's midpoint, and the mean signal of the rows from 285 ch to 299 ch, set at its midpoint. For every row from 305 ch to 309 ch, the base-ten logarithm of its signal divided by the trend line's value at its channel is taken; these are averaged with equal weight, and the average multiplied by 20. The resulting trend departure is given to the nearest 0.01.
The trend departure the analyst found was 0.24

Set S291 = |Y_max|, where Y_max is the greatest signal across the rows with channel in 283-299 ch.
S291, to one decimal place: 67.9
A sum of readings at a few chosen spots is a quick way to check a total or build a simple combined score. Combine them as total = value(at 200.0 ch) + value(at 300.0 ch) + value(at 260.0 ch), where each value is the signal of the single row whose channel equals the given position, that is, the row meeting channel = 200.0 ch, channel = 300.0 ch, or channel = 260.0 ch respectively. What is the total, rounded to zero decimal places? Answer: 186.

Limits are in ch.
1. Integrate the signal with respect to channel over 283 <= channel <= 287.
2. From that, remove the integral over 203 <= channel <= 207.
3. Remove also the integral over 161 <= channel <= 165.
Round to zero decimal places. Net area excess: -211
